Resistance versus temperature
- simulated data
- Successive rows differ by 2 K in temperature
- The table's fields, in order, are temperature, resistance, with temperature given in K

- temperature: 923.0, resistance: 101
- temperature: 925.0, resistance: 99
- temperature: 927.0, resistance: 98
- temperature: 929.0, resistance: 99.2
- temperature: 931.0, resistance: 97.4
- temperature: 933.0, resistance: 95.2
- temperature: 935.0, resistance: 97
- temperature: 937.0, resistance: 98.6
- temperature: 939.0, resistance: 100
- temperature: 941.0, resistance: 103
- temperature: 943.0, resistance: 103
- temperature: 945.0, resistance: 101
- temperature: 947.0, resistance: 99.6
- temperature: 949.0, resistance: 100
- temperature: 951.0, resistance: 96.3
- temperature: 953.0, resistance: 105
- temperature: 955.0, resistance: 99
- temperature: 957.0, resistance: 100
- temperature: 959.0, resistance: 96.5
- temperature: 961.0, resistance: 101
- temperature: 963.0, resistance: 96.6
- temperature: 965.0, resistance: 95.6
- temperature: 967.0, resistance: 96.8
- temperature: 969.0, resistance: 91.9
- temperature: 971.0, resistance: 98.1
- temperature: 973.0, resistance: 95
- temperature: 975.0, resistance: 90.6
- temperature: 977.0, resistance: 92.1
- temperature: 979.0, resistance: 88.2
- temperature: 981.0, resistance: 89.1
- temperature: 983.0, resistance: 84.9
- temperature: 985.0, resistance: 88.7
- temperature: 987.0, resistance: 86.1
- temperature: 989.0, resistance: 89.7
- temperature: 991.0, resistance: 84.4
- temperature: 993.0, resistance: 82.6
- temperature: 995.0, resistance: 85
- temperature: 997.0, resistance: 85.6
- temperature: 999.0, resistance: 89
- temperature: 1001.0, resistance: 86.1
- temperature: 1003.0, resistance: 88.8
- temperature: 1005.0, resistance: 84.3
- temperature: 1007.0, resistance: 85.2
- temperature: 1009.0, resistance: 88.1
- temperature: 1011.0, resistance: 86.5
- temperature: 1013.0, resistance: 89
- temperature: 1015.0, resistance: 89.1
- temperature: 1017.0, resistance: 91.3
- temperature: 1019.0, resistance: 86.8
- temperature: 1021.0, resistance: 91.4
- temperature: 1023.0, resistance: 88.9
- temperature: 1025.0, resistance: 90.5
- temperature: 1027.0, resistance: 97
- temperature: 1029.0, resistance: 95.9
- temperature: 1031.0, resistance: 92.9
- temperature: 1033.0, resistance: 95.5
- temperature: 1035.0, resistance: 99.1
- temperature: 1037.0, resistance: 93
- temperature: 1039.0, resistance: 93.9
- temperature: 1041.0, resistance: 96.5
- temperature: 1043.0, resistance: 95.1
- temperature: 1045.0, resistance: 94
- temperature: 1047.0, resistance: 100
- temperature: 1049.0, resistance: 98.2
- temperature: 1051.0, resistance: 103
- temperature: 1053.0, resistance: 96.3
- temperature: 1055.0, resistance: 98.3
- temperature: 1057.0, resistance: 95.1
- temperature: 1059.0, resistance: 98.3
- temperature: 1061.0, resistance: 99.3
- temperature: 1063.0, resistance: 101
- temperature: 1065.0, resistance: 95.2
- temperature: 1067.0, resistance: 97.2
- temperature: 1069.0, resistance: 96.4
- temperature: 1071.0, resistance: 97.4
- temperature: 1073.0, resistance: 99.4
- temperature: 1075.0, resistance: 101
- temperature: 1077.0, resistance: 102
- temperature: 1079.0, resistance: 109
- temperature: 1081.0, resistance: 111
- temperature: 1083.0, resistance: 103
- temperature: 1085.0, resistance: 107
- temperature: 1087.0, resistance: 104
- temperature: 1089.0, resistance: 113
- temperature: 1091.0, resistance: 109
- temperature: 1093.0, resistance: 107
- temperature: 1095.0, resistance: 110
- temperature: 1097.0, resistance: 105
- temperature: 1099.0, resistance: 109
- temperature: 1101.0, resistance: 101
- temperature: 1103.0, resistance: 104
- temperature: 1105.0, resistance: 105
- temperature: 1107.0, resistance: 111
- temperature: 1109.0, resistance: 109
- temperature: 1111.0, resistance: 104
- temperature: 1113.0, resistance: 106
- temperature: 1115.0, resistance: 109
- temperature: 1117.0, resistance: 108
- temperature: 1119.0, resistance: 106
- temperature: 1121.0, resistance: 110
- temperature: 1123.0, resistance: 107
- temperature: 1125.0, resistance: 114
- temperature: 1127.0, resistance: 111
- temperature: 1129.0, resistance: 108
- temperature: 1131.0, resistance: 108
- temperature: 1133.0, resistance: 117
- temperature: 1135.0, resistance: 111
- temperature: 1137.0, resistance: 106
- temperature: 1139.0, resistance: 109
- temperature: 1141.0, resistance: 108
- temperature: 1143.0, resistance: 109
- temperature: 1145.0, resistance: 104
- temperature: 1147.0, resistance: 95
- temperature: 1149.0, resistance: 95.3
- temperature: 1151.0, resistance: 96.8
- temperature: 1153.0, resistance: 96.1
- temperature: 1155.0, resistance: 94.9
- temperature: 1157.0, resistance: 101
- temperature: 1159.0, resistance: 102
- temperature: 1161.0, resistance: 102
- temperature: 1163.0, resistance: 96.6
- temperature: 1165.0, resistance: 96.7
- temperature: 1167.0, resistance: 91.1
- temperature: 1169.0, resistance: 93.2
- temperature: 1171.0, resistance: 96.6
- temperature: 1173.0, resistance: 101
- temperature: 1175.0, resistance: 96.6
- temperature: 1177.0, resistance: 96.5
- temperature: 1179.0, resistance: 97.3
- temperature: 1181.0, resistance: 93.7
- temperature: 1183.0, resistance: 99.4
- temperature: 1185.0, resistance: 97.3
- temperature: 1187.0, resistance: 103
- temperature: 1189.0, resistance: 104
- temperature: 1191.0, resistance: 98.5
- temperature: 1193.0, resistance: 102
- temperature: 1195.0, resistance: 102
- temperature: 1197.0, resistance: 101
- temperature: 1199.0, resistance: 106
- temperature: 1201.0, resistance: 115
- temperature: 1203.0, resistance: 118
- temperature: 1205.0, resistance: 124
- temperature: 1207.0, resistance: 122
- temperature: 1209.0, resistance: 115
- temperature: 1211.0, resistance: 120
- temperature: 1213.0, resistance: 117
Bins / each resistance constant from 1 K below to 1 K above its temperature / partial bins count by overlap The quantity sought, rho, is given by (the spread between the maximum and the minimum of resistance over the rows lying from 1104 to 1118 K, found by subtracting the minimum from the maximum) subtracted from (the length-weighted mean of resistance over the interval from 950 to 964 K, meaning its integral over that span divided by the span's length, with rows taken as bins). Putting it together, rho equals 92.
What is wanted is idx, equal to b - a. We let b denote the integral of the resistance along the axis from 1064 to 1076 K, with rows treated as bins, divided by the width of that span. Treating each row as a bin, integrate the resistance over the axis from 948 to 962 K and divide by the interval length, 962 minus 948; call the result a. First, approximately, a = 100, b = 98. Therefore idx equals -2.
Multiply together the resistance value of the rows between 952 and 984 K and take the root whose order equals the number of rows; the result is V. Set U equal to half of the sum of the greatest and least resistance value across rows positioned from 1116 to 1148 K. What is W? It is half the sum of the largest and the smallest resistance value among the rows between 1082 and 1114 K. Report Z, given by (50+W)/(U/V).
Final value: 141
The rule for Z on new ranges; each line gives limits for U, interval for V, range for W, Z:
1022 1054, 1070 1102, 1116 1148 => 171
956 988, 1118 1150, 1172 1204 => 180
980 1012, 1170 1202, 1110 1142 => 187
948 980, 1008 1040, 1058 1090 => 146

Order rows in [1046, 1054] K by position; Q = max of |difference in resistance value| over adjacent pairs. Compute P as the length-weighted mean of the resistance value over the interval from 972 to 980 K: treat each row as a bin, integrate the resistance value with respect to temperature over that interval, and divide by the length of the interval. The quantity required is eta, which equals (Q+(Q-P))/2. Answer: -39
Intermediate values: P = 91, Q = 6.7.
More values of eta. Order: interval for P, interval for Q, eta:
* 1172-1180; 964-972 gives -43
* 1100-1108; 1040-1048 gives -47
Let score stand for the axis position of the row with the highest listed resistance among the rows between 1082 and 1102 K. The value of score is 1089.0 K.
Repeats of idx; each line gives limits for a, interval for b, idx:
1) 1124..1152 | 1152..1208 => -5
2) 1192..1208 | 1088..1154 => -5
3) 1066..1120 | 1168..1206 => -3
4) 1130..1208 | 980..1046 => -13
